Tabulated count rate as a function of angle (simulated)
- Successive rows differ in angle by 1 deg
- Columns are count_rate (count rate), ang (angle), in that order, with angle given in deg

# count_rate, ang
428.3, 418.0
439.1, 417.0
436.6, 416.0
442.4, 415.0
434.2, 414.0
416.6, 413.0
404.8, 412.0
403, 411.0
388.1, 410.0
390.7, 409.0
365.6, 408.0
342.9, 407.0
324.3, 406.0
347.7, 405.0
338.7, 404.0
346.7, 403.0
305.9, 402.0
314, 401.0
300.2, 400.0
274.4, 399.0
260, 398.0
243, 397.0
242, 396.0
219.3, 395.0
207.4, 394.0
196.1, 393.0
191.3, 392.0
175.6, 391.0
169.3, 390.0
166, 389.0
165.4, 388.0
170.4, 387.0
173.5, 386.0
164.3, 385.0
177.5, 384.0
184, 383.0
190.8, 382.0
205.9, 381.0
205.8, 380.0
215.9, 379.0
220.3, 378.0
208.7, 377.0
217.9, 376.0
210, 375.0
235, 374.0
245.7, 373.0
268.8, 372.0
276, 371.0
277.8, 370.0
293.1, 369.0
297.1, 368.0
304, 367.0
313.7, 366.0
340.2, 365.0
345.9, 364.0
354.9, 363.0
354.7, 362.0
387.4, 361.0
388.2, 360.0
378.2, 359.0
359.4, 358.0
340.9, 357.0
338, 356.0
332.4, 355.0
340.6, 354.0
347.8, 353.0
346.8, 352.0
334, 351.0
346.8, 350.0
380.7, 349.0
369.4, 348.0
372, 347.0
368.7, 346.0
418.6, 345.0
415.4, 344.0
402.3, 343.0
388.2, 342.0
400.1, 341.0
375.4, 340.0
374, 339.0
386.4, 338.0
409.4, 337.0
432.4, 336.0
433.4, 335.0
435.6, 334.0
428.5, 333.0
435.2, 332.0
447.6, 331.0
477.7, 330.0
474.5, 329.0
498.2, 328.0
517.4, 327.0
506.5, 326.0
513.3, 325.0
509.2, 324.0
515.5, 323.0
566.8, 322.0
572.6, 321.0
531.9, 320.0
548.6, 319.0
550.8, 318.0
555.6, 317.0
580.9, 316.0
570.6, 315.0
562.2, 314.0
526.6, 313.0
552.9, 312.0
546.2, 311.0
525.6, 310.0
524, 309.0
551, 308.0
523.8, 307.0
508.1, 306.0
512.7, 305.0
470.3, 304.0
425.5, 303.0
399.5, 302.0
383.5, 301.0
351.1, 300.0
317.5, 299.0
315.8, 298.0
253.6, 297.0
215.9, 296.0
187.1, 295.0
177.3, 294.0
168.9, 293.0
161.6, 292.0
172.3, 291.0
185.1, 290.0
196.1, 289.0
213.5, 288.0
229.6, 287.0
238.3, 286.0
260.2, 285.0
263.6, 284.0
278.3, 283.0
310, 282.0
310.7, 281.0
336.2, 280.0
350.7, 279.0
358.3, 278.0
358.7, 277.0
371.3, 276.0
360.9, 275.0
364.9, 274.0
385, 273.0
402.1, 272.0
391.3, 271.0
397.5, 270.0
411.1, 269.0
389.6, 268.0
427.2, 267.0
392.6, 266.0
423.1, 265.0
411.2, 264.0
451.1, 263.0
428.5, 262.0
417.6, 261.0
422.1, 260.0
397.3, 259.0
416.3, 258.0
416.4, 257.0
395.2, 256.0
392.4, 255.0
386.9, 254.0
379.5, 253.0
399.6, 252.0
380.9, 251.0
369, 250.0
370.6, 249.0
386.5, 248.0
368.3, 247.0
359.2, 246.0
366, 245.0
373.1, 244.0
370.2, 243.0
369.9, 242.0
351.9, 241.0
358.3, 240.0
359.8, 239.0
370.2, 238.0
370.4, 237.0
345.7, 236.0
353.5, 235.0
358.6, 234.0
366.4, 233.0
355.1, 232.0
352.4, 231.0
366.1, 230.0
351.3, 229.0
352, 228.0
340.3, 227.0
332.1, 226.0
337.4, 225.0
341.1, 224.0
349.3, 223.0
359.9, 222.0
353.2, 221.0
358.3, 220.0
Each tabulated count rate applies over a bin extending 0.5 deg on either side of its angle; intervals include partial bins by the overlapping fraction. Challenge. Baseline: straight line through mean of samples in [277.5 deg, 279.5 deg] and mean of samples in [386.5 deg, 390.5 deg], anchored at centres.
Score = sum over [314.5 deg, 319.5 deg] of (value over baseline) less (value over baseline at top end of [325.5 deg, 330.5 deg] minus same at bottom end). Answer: 10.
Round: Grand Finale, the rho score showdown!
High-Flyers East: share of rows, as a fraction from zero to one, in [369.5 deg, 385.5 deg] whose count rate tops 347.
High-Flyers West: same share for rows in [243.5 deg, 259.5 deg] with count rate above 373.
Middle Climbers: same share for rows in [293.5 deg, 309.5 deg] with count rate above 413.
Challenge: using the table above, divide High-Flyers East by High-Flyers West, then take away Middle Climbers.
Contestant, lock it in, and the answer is -0.44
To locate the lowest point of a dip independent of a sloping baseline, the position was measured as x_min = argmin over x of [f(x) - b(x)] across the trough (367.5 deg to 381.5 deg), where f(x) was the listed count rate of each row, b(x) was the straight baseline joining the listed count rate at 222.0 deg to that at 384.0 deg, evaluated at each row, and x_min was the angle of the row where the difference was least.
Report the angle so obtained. 375.0 deg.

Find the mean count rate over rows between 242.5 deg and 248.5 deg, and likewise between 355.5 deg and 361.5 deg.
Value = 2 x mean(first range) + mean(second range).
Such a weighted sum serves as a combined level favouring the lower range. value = 1106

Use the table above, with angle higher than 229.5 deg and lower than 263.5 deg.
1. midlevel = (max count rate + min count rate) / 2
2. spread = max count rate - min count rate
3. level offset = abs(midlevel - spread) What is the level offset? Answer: 293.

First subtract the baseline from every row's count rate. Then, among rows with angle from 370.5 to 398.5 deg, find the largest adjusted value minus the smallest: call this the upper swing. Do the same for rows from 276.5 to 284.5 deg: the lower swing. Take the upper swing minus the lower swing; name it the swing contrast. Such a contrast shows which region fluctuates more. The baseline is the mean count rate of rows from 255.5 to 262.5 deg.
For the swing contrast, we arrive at 17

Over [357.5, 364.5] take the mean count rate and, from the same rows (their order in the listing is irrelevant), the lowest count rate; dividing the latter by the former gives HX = 0.943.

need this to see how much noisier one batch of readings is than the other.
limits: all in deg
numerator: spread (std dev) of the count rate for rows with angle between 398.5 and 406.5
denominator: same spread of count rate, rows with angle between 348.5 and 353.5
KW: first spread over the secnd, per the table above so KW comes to 1.5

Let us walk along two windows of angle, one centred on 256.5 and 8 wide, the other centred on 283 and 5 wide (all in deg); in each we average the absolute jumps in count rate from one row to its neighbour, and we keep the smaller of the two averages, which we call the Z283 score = 12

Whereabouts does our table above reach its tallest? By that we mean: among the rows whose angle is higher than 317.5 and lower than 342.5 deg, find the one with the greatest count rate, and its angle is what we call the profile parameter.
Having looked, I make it 321.0 deg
